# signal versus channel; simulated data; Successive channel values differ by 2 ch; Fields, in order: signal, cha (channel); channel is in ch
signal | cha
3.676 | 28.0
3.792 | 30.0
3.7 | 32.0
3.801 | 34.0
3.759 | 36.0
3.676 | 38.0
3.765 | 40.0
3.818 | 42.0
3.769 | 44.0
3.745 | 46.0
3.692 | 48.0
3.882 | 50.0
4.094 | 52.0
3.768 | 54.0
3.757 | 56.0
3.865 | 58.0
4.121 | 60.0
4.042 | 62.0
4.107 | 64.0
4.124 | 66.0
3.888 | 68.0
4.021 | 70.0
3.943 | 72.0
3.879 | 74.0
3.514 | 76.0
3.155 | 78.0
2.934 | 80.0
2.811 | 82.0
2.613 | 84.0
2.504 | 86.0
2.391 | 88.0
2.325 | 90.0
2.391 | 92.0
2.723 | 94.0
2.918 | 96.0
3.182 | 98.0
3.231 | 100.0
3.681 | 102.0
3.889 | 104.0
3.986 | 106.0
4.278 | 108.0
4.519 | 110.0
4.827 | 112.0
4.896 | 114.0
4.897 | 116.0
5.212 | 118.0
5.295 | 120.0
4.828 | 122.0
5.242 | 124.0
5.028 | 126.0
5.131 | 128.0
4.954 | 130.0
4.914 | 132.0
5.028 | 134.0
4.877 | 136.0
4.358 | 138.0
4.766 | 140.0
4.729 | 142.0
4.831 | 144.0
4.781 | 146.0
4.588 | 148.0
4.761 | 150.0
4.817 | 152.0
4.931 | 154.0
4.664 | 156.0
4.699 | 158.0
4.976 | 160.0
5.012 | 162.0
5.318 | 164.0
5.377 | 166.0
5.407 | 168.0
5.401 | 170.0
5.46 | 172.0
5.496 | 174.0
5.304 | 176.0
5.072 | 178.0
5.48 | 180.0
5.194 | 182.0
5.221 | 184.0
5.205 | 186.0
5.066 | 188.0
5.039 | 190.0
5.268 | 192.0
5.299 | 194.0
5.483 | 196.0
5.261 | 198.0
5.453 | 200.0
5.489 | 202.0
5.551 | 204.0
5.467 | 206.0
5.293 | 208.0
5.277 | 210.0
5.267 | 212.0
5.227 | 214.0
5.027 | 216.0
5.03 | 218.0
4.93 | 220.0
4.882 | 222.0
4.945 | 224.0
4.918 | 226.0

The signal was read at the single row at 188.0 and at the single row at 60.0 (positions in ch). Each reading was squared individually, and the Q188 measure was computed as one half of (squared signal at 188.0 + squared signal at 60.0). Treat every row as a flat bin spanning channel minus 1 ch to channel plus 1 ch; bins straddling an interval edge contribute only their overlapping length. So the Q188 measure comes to 21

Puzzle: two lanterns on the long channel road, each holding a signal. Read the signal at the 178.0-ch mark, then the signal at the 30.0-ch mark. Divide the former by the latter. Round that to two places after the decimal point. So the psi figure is 1.34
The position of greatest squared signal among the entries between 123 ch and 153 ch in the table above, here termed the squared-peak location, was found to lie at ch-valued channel 124.0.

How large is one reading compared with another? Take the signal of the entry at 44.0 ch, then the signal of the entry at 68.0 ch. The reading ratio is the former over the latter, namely 0.97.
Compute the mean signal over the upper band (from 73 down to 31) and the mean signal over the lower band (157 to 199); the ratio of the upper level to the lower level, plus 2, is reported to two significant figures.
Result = 2.7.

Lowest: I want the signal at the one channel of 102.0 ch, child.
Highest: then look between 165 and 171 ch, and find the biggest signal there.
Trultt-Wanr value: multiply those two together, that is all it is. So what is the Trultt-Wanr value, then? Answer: 19.9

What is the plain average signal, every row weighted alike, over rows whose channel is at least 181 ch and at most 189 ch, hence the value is 5.2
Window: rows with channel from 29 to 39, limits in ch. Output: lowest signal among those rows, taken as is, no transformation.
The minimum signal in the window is 3.676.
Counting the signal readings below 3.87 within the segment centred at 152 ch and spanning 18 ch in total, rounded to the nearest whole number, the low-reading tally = 0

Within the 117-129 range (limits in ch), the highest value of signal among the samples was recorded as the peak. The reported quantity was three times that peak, 15.9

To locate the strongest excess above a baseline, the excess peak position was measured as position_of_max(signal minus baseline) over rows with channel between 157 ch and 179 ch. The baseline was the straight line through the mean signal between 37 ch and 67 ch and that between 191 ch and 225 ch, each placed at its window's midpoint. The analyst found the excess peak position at 174.0 ch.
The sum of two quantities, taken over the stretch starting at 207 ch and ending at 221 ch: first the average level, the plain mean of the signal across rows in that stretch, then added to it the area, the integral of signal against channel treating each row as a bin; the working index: 77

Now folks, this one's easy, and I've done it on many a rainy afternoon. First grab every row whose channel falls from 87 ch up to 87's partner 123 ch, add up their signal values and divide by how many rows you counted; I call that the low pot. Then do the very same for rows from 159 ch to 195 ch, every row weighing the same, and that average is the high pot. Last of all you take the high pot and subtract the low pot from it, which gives 1.4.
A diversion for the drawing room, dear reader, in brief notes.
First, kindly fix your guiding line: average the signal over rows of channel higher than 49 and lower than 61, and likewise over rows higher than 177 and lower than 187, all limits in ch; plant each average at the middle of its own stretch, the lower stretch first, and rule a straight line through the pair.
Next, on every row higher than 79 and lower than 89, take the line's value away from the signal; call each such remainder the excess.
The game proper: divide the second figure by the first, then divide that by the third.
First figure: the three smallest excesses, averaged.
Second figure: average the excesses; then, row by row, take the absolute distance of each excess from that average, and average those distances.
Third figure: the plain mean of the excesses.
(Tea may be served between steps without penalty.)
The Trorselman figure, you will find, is 0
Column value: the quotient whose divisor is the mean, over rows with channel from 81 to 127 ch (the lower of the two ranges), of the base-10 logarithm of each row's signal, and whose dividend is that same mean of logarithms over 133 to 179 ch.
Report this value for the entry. 1.24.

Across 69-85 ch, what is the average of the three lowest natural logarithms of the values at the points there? 1.0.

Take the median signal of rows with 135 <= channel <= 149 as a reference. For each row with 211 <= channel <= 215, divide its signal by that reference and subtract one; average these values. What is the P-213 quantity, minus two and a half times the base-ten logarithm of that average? 2.5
